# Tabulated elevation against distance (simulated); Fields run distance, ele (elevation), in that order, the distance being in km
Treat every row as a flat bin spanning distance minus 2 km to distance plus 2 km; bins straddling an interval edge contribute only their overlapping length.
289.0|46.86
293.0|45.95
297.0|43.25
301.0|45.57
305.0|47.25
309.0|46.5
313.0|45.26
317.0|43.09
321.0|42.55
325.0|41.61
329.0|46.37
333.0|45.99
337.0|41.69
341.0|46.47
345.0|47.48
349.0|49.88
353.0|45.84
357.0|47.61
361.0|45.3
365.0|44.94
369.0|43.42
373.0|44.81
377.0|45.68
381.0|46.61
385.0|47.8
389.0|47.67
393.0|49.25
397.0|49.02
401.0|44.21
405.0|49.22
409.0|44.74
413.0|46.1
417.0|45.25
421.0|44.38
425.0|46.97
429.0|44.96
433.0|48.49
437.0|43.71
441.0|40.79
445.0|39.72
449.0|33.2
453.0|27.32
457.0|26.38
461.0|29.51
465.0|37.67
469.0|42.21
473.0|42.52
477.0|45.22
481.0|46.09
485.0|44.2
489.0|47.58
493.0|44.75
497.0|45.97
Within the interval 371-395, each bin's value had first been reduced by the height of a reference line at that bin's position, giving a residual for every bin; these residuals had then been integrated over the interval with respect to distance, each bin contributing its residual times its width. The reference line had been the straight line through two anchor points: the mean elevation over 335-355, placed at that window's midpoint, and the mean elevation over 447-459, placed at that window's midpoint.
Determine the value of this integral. 163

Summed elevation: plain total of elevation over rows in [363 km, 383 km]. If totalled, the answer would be 225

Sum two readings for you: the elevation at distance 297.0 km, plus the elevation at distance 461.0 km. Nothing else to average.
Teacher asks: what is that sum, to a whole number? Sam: 73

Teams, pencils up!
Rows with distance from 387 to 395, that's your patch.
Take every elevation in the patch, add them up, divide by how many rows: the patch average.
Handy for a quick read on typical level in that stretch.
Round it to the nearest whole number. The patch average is 48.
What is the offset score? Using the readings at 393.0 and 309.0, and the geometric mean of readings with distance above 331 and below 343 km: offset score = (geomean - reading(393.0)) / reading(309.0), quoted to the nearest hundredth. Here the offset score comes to -0.10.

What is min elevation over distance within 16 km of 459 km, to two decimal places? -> 26.38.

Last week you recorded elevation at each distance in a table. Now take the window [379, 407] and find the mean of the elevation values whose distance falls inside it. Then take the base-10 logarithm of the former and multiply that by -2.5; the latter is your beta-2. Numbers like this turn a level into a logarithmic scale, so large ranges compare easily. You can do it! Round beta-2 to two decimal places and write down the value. -4.20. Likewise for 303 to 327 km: -4.12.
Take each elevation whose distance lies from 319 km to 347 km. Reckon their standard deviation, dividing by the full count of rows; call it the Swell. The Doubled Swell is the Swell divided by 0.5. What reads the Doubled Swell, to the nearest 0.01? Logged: 4.69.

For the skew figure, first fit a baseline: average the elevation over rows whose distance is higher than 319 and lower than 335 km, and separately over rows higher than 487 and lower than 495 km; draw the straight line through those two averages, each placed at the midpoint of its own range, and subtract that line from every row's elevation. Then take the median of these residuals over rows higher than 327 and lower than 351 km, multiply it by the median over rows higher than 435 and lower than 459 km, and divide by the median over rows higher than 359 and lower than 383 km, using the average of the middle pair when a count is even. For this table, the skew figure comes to -37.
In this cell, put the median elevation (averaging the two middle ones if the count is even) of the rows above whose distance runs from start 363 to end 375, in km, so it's 45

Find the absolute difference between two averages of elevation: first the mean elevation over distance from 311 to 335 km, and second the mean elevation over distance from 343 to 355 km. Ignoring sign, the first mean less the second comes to 3.6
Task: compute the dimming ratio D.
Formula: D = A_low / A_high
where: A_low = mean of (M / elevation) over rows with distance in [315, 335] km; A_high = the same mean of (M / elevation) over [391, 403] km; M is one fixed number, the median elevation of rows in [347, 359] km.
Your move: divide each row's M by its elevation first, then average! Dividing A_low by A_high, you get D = 1.08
